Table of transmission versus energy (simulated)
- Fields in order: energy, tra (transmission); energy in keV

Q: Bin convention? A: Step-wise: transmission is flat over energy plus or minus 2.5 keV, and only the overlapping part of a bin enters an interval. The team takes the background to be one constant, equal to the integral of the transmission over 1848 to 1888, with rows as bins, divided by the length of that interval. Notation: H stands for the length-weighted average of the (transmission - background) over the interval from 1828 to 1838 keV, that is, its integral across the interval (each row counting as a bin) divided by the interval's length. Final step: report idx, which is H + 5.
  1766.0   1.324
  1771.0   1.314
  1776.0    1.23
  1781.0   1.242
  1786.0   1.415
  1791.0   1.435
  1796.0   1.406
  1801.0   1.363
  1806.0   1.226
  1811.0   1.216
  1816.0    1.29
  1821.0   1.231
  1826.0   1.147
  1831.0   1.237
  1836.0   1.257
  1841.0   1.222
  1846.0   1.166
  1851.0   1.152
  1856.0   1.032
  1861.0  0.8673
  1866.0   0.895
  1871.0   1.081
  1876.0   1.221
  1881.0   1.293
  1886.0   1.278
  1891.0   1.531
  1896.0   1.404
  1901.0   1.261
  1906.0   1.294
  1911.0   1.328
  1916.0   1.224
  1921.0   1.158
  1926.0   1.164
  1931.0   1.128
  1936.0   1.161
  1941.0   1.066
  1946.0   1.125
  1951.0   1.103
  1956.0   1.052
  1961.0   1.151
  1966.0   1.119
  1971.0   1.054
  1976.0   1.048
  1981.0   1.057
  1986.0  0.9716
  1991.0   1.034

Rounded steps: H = 0.14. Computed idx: 5.14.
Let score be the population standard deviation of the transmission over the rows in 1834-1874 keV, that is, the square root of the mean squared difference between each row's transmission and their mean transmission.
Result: 0.13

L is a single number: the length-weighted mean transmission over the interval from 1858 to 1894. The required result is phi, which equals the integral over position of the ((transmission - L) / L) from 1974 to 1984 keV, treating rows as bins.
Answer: -1.0 keV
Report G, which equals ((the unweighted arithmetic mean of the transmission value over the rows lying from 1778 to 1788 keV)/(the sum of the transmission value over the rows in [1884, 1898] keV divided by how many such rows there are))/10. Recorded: 0.095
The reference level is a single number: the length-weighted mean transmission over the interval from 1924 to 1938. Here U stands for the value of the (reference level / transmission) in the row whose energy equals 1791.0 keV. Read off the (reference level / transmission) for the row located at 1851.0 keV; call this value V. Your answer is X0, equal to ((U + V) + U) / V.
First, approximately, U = 0.80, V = 1.00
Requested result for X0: 2.6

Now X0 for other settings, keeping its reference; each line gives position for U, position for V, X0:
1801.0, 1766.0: 2.9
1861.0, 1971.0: 3.4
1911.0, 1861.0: 2.3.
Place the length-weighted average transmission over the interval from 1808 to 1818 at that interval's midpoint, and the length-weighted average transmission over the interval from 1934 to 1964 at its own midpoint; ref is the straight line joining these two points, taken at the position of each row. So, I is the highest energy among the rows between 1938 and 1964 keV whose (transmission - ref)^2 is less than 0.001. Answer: 1951.0 keV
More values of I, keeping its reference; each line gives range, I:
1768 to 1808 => 1806.0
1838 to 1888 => 1841.0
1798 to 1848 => 1841.0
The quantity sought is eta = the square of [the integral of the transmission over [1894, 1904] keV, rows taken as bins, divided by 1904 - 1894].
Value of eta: 1.76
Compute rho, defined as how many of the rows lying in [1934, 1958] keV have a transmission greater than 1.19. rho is 0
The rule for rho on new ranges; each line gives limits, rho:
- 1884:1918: 7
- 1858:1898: 5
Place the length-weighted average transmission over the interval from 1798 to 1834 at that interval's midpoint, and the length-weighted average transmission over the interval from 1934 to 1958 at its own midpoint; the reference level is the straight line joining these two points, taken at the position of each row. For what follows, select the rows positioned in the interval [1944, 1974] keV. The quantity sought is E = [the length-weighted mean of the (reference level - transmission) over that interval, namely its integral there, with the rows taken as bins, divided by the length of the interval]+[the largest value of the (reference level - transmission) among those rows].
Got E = 0.03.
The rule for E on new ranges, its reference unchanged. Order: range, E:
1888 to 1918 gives -0.28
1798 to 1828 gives 0.09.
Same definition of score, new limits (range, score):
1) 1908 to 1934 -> 0.07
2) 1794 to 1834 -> 0.08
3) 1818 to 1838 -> 0.04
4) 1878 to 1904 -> 0.10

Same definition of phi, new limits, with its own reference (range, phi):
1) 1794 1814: 2.3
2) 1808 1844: 1.8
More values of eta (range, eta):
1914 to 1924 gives 1.41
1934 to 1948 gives 1.24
